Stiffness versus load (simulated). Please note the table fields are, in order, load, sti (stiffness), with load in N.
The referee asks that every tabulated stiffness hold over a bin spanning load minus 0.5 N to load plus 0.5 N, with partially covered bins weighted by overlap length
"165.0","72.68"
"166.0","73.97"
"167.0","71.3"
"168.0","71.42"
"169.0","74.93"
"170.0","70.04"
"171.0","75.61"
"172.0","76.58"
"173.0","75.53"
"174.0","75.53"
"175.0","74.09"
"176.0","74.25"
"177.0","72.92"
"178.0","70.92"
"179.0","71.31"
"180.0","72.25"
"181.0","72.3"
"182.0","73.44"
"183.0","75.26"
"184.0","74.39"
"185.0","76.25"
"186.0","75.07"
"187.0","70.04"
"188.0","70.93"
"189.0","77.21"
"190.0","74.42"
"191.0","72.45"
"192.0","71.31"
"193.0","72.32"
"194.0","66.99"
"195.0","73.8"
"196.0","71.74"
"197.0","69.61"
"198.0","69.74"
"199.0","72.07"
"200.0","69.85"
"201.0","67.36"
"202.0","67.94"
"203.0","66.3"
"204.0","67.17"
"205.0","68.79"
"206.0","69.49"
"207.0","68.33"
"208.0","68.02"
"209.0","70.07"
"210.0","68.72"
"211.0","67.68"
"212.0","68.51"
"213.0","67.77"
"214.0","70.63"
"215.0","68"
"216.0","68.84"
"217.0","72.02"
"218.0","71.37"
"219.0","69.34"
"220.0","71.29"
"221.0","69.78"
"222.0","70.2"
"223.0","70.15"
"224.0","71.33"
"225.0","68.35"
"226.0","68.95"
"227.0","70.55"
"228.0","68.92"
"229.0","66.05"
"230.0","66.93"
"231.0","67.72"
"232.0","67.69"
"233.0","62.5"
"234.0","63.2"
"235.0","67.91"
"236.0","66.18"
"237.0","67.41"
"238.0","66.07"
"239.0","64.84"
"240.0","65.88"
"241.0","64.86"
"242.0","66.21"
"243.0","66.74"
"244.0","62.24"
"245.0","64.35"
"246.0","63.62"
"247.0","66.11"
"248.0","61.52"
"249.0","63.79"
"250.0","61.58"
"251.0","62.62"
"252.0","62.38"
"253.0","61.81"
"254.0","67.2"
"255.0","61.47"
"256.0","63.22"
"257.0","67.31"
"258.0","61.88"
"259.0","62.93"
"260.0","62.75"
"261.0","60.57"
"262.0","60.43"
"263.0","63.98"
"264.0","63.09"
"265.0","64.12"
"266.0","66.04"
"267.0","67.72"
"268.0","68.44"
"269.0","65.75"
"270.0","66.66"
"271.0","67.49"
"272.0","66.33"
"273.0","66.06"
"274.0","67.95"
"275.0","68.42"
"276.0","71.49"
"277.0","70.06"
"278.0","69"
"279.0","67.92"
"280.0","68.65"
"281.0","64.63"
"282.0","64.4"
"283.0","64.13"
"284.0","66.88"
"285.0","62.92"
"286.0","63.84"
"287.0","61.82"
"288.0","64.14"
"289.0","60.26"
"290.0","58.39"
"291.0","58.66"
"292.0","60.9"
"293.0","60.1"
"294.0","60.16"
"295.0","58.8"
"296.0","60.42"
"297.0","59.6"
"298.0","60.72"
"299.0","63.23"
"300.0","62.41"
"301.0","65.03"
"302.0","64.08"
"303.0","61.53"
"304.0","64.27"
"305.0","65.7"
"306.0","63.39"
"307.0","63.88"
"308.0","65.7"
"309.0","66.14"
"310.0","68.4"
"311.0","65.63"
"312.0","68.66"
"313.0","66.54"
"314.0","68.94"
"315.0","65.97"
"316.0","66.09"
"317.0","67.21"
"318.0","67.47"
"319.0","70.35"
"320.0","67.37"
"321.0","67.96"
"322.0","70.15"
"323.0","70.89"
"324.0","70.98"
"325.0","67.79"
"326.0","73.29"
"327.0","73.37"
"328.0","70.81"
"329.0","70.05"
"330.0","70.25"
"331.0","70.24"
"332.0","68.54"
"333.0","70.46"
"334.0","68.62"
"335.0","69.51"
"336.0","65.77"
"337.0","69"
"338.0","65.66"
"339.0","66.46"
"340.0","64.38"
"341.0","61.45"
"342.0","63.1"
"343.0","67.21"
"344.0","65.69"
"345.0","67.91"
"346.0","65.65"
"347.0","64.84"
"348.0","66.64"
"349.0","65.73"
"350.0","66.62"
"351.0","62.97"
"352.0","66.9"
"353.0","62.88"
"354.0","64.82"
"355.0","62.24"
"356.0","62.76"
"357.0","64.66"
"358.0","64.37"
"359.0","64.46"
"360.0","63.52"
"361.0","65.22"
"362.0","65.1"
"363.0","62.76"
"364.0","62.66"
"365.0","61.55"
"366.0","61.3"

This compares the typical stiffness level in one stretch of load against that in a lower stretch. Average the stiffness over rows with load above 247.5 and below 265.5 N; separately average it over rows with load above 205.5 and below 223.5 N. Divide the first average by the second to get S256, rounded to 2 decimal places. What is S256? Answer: 0.91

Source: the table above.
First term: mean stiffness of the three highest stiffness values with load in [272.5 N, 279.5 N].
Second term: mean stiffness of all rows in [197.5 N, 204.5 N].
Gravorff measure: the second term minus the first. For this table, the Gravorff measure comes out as -2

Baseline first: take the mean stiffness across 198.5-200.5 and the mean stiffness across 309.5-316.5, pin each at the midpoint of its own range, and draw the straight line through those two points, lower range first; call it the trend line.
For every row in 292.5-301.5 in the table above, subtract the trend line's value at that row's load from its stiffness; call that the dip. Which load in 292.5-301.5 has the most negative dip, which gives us 295.0 N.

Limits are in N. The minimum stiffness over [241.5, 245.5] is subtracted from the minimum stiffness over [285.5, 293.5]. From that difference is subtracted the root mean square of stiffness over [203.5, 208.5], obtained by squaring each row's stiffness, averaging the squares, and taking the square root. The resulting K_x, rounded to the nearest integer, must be -72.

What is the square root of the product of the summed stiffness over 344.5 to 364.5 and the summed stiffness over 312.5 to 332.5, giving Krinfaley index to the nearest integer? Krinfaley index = 1338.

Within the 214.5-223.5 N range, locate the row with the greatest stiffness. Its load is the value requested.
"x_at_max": 217.0 N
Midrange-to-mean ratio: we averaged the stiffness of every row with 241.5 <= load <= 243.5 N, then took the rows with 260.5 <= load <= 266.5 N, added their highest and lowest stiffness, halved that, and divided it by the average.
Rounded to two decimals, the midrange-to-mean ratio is 0.95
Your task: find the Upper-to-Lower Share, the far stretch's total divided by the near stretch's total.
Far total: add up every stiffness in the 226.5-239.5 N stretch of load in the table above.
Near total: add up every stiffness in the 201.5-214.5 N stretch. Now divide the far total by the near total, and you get 0.974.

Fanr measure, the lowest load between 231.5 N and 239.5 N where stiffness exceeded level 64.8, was 232.0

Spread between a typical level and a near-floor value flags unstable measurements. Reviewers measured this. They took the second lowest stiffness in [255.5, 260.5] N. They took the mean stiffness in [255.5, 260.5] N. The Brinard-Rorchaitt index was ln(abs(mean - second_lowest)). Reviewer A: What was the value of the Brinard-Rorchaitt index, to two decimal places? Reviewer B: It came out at -0.14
